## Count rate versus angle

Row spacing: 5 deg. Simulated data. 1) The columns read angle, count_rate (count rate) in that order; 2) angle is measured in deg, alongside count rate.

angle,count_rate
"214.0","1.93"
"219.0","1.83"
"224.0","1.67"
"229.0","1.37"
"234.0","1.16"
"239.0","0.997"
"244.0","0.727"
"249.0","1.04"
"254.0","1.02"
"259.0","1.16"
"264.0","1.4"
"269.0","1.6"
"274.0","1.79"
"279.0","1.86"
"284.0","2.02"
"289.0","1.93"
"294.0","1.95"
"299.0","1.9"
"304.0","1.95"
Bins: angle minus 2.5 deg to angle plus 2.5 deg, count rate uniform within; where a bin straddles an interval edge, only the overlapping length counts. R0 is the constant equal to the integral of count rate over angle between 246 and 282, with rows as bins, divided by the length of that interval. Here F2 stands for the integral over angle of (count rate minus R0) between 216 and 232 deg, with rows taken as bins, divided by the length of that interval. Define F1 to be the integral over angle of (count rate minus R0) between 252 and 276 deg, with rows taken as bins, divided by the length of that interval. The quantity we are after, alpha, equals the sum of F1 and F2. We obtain 0.19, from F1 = 0.0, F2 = 0.2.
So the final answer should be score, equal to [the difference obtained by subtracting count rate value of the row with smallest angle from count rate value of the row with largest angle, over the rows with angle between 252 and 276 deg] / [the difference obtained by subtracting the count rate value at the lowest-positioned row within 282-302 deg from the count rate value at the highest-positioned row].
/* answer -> -6.4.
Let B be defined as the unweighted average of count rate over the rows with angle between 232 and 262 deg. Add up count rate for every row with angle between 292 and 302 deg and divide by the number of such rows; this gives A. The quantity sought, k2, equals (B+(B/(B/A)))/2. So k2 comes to 1.47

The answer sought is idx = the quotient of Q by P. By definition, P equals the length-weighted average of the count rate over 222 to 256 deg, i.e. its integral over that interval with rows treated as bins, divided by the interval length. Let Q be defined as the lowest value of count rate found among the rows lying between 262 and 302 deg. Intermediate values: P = 1.1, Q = 1.4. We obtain 1.2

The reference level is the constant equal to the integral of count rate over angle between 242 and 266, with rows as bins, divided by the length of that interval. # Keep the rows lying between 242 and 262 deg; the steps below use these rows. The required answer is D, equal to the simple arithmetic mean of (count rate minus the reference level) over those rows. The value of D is -0.08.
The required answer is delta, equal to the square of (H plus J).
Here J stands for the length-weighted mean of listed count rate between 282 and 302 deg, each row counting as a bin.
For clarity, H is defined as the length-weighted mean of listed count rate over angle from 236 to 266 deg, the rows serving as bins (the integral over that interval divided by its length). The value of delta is 9.0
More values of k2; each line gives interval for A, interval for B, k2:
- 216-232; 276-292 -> 1.78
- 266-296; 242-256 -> 1.39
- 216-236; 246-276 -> 1.42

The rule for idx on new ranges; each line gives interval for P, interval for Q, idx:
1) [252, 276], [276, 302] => 1.3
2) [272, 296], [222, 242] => 0.5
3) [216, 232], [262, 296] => 0.9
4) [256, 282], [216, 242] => 0.6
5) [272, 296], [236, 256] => 0.4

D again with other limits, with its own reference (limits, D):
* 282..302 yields 0.88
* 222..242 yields 0.23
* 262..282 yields 0.59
